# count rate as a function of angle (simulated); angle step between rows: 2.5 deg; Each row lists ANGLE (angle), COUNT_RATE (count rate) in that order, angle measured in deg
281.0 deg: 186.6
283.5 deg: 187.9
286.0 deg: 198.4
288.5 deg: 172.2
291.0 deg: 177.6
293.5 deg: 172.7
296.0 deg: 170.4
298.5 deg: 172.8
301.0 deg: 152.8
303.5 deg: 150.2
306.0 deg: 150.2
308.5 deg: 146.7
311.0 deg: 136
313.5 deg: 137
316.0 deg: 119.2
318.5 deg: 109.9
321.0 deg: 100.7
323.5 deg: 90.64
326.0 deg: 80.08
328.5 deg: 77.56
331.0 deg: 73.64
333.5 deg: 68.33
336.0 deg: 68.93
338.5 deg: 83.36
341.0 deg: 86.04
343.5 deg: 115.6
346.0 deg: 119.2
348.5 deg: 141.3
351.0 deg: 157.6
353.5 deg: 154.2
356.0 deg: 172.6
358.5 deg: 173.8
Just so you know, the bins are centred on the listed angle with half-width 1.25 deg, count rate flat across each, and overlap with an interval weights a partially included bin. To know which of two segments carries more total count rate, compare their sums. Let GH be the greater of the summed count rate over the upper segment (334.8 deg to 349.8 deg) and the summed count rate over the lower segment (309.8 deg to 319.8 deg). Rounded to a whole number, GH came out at 614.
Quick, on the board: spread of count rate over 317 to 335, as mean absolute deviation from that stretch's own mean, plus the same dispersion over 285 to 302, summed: 21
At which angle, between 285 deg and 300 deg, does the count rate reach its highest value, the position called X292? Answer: 286.0 deg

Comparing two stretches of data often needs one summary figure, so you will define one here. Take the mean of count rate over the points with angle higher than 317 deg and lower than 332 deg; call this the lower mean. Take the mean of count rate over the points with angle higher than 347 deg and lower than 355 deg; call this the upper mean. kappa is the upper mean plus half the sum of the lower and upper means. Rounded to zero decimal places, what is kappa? 271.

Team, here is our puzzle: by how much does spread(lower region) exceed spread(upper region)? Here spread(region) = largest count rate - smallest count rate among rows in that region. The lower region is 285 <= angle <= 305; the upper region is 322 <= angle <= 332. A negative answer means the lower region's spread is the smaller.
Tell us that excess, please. 31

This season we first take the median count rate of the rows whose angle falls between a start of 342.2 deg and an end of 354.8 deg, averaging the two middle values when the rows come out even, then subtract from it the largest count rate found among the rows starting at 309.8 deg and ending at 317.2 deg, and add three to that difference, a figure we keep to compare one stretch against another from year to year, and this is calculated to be 7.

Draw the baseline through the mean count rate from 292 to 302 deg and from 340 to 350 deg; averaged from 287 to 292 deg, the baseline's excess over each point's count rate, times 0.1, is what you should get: 0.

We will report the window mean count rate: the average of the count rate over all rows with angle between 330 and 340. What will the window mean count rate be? 74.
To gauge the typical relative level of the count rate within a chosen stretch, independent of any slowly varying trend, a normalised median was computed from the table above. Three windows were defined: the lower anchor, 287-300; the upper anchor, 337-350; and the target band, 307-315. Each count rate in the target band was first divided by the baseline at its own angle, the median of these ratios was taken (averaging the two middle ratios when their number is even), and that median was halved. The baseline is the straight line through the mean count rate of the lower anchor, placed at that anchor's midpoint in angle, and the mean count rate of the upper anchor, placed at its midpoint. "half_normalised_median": 0.46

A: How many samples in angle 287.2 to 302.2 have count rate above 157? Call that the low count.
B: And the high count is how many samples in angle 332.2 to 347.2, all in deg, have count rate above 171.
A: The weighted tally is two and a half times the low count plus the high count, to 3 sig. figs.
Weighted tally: 12.5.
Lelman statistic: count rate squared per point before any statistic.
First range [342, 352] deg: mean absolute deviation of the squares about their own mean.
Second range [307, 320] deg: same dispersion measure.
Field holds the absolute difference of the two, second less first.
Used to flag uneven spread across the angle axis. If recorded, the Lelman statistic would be 1211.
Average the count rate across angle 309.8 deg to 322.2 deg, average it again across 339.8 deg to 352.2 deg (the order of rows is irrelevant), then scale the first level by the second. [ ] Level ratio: 0.97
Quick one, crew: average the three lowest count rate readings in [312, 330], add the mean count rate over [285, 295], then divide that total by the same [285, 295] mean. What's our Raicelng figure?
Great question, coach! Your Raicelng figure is 1.46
